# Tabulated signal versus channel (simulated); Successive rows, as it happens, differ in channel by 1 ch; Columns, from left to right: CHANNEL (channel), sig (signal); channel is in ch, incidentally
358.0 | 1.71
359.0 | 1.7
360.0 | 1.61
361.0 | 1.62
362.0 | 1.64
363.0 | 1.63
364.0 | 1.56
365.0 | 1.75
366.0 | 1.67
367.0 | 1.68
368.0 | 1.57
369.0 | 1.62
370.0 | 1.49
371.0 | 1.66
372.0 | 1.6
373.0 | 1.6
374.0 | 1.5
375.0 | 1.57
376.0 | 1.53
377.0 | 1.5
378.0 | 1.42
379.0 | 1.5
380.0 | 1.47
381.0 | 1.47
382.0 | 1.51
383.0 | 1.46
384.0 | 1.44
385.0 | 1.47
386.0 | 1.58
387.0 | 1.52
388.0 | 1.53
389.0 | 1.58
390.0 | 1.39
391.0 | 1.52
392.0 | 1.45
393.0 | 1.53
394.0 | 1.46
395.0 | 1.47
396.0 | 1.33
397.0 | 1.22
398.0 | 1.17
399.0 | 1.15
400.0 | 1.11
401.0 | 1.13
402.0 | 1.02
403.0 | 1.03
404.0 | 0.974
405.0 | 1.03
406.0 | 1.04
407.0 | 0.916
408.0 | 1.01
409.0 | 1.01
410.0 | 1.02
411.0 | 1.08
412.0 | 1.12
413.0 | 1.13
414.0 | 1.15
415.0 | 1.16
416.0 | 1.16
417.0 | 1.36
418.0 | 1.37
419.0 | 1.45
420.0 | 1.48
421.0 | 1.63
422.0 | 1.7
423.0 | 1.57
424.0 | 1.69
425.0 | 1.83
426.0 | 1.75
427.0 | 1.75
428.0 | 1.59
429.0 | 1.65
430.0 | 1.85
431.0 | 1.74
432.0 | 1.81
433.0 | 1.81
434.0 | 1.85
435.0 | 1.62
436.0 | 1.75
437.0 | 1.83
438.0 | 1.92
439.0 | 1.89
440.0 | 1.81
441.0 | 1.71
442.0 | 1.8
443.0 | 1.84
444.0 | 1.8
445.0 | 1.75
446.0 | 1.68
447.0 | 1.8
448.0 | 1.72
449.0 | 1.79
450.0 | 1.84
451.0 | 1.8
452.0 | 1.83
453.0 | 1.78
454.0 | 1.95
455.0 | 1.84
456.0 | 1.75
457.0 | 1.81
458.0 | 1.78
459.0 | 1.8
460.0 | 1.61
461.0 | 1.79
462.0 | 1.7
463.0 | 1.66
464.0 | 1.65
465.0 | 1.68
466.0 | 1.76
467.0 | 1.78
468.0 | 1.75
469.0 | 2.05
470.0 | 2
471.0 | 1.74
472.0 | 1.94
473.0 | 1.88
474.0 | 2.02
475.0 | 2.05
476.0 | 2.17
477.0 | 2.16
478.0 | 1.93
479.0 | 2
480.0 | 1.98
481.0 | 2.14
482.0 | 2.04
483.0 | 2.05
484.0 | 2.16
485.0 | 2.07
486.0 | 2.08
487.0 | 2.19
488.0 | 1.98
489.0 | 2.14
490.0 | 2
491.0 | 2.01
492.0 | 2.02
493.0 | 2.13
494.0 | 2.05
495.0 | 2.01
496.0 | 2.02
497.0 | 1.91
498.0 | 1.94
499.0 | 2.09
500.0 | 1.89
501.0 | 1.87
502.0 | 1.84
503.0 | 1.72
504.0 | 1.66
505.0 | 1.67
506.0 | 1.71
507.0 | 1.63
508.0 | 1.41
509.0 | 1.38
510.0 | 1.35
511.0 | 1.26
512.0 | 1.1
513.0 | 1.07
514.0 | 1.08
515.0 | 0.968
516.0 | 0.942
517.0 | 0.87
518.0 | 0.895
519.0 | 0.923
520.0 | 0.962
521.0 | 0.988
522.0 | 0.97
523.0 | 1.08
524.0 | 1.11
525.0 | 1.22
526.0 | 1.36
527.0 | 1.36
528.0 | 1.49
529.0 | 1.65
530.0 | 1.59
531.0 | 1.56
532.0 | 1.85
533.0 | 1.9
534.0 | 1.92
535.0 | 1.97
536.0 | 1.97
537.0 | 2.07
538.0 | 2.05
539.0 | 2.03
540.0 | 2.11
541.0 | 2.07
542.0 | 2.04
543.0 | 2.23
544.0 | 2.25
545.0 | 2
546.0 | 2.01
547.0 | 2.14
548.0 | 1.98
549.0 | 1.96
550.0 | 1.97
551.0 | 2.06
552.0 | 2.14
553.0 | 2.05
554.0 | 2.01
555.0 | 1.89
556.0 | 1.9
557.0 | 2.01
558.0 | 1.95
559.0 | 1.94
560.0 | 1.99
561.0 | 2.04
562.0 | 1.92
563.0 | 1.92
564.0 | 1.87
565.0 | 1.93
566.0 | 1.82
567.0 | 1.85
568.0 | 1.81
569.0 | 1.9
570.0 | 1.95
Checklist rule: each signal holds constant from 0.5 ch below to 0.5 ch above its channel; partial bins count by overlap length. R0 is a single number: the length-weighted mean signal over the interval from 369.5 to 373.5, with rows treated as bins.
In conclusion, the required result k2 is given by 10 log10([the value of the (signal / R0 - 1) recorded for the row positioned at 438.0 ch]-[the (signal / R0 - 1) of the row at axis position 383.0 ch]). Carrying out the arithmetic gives -5.4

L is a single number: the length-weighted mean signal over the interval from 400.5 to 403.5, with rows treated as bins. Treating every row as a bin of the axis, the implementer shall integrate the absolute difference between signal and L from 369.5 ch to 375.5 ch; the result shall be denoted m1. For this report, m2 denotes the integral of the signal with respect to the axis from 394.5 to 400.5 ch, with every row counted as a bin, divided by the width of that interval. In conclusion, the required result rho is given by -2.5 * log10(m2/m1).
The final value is 1.0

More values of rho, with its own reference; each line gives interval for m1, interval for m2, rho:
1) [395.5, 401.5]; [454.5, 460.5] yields -0.9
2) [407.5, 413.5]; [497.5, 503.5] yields -2.0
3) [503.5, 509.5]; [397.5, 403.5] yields 1.1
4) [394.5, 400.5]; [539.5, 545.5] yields -0.7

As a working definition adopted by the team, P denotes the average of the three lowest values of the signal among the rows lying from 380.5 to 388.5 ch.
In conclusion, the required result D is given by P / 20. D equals 0.073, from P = 1.46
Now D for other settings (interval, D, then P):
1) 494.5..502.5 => 0.093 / 1.87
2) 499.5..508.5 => 0.078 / 1.57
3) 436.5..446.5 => 0.086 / 1.71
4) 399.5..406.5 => 0.050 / 1.01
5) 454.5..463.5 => 0.083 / 1.66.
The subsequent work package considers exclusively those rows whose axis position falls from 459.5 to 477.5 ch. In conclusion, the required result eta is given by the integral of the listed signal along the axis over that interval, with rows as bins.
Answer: 33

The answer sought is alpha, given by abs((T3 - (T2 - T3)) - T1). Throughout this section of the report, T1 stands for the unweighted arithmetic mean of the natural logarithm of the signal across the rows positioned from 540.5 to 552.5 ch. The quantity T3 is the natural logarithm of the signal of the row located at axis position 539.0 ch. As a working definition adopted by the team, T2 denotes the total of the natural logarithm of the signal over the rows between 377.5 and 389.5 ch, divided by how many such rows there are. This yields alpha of 0.3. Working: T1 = 0.73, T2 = 0.40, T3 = 0.71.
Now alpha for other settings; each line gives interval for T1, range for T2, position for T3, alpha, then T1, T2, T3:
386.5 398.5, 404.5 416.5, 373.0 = 0.5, 0.35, 0.06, 0.47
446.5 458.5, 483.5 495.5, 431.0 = 0.2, 0.59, 0.73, 0.55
